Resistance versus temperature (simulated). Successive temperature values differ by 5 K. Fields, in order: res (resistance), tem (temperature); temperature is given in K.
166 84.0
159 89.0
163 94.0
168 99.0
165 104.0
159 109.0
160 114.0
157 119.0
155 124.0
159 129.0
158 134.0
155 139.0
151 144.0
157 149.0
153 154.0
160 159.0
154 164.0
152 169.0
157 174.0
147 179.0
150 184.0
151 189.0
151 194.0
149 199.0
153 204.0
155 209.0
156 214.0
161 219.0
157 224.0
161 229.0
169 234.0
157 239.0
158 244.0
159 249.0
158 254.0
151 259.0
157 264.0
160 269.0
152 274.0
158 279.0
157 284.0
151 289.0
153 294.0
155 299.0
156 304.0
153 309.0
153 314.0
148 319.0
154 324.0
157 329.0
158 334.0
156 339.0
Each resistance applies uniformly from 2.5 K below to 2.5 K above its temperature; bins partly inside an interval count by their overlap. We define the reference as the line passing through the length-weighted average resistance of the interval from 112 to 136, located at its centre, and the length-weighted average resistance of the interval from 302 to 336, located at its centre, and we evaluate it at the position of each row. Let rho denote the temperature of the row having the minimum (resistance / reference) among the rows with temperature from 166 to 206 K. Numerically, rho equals 179.0 K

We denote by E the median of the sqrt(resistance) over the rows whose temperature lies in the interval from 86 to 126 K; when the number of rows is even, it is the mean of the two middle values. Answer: 12.63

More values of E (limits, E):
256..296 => 12.45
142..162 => 12.45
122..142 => 12.51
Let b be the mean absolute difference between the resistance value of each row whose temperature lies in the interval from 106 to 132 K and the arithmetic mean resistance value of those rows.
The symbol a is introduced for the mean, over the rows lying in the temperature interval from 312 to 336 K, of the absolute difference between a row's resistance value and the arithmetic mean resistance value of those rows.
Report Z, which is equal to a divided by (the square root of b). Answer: 2.2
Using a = 2.80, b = 1.6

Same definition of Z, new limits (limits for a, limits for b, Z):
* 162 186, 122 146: 1.8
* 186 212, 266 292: 1.0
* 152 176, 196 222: 1.5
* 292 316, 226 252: 0.7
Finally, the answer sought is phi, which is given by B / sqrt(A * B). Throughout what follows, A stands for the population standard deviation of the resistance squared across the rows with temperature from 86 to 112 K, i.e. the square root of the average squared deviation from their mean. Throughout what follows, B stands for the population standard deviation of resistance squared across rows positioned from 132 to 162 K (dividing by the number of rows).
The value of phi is 0.91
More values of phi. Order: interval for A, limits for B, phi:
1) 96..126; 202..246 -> 0.99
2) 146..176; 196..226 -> 1.15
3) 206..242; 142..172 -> 0.82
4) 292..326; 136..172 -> 1.12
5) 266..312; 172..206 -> 1.01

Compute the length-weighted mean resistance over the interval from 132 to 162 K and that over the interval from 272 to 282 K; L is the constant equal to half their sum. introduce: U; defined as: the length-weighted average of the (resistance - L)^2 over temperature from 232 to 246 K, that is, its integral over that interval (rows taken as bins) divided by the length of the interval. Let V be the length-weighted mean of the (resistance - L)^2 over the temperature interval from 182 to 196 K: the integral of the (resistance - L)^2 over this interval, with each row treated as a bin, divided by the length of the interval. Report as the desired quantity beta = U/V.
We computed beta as 2.7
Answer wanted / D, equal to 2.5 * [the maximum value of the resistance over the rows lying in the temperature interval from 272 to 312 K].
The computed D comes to 395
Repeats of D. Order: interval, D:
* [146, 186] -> 400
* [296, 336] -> 395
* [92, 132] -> 420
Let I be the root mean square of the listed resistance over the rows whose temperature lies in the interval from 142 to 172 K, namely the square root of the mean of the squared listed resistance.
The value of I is 154.5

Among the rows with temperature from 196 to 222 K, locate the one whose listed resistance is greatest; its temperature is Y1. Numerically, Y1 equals 219.0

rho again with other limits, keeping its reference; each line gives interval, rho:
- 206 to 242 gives 209.0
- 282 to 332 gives 319.0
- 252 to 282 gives 259.0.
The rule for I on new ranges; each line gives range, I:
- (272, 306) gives 154.6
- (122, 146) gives 155.6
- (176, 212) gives 150.9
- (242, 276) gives 156.5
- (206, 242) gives 159.5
